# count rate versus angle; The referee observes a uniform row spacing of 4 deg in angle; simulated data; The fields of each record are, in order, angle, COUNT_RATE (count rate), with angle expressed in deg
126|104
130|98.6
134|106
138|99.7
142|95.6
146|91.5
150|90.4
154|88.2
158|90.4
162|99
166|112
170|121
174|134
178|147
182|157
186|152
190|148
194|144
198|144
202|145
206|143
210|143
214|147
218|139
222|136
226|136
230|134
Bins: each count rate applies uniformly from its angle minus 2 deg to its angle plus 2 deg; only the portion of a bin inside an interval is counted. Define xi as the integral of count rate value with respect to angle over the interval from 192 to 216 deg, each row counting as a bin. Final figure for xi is 3464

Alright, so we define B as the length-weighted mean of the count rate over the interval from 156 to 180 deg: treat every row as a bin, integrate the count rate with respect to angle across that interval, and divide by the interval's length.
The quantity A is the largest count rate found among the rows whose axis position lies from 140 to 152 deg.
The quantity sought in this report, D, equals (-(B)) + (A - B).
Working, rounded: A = 95.6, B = 117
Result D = -139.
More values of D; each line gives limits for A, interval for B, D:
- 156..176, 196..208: -154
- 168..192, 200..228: -126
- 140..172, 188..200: -170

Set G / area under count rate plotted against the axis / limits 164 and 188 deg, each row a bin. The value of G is 3292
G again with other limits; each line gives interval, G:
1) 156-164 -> 758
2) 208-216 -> 1160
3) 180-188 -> 1236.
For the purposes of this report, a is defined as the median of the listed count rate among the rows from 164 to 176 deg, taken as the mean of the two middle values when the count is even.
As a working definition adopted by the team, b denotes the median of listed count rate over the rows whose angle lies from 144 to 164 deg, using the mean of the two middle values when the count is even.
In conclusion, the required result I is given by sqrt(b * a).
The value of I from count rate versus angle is 105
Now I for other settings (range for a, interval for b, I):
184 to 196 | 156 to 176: 129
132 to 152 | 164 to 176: 108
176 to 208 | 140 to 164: 115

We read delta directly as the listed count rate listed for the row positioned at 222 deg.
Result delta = 136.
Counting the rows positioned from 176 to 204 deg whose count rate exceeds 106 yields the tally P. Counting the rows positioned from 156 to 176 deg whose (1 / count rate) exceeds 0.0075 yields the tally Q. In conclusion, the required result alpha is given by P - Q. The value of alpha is 3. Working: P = 7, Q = 4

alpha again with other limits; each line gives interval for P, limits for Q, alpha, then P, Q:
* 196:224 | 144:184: 0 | 7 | 7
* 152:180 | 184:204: 4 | 4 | 0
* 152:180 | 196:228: 4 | 4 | 0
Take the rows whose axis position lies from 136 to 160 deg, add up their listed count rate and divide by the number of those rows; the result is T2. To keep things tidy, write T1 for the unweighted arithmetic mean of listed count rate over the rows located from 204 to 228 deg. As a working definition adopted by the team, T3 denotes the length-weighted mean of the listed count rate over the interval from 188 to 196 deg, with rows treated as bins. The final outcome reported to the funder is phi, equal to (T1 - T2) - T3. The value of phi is -98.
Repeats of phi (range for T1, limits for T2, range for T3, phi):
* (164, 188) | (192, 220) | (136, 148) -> -102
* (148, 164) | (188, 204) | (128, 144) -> -153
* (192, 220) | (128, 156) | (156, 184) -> -75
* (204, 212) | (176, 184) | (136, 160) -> -102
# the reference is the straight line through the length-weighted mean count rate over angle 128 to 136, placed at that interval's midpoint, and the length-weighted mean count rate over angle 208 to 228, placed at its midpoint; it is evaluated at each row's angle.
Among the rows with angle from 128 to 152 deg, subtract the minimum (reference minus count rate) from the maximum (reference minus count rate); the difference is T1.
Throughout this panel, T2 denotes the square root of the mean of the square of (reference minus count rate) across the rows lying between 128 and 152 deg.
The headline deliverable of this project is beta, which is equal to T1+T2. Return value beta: 35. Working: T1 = 23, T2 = 12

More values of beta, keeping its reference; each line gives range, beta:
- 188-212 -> 27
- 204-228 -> 23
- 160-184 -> 68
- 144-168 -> 37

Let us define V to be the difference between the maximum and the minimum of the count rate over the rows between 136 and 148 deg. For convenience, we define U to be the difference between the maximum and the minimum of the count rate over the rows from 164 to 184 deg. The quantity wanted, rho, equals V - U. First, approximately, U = 45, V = 8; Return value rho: -37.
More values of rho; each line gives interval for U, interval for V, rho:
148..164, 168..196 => 25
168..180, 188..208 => -21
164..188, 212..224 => -34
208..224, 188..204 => -7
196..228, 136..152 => -2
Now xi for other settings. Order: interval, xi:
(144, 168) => 2286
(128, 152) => 2327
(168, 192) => 3436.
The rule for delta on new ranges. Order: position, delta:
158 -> 90.4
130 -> 98.6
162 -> 99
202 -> 145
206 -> 143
